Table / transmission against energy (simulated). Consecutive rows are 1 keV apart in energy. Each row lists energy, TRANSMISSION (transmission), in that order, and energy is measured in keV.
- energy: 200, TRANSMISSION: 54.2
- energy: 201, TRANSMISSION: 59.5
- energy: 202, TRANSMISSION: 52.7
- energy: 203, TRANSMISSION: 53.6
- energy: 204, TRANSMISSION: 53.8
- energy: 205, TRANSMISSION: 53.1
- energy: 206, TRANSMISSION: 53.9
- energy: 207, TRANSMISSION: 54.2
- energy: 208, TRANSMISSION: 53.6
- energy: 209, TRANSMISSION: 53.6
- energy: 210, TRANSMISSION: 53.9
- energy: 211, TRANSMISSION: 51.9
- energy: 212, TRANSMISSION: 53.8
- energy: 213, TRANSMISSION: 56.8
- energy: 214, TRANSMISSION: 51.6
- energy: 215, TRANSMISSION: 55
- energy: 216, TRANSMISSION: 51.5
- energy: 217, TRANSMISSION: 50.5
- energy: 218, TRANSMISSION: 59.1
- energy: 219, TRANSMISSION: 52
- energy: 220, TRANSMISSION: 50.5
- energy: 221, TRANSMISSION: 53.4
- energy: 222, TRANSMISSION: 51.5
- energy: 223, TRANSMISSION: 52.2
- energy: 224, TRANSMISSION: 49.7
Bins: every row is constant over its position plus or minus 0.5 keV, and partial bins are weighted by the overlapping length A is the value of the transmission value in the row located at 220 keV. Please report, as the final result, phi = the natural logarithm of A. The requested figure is 3.92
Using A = 50.5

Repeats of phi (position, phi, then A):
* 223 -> 3.96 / 52.2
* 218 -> 4.08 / 59.1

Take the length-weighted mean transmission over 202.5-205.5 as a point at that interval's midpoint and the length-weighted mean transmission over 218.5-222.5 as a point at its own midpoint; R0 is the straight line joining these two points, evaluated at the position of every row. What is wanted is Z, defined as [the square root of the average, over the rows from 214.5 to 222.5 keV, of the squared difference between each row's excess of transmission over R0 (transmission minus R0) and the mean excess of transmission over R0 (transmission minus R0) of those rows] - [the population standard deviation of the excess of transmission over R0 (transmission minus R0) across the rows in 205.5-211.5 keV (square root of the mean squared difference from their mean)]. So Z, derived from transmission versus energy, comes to 2.0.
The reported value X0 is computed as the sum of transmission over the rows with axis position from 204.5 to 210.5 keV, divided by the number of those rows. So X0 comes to 53.7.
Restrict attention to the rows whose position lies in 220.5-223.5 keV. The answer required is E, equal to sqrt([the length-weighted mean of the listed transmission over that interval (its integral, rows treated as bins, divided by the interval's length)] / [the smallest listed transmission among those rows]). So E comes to 1.01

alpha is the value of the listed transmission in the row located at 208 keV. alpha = 53.6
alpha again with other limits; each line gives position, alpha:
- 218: 59.1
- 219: 52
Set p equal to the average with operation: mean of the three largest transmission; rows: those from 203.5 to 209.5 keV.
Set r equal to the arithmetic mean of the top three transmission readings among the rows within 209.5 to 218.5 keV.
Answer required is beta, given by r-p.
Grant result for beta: 3.0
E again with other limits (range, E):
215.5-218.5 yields 1.03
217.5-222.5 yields 1.03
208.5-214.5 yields 1.02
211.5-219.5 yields 1.03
